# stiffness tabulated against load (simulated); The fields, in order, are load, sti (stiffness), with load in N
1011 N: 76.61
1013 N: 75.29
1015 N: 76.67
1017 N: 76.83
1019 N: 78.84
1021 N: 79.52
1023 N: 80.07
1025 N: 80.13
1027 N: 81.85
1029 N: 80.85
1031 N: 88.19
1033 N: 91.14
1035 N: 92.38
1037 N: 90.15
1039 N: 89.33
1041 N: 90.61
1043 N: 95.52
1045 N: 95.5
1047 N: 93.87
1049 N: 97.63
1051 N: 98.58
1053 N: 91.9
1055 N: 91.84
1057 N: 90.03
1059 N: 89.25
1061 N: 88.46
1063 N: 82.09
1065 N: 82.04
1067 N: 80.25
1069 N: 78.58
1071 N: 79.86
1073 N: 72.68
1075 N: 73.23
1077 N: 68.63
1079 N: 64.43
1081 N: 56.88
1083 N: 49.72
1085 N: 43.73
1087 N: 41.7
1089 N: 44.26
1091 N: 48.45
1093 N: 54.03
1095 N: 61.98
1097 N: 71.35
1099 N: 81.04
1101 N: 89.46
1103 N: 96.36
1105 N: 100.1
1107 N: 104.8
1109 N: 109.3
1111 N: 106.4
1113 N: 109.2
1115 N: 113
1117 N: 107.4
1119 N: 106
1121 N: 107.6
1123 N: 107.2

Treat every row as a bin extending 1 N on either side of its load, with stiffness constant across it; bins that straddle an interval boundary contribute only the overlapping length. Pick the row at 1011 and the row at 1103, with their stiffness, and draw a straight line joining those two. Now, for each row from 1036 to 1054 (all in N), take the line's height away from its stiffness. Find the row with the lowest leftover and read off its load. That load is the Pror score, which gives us 1053 N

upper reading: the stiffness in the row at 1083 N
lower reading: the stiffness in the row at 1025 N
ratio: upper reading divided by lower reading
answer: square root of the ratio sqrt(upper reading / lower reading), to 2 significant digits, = 0.79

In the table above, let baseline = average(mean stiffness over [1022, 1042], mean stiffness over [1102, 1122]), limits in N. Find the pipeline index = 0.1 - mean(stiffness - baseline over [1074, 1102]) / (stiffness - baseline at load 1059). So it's -5.0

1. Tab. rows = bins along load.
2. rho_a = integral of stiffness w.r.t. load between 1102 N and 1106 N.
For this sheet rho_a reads 393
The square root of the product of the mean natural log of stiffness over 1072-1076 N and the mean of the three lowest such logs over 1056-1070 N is 4.34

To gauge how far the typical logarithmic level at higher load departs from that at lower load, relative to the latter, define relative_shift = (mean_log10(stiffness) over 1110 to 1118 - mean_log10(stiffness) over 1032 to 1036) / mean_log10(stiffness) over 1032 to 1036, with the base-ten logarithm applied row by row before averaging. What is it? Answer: 0.038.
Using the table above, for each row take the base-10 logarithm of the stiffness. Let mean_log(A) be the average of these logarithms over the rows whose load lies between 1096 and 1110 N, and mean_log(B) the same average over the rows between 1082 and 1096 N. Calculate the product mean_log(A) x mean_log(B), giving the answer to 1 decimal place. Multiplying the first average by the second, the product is 3.3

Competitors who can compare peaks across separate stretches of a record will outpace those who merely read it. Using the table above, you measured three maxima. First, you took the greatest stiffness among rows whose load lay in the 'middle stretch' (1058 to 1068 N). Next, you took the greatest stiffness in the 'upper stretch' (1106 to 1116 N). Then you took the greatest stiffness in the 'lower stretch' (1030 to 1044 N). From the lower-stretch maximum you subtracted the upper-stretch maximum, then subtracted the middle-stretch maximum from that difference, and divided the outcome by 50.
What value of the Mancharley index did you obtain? -2.13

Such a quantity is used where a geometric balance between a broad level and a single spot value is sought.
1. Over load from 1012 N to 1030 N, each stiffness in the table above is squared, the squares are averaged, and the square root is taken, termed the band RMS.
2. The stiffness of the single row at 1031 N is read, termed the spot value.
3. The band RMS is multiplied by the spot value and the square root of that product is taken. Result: 83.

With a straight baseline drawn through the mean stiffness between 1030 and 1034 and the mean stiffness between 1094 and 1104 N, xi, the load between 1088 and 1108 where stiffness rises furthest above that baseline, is 1107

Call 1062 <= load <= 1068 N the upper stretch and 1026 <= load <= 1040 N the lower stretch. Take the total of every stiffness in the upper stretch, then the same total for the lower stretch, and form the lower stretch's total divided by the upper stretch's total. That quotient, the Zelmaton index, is 2.5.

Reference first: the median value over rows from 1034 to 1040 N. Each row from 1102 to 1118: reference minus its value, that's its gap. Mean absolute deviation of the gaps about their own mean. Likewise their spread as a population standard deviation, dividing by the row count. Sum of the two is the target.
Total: 9.1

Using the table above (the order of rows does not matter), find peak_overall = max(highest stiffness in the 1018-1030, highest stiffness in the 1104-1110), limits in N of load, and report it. 109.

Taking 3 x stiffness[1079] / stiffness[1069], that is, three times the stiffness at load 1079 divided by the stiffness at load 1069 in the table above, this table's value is 2.46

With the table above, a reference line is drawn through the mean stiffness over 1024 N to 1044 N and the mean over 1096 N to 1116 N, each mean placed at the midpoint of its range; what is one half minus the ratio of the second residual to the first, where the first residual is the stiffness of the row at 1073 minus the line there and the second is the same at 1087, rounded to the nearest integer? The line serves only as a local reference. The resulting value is -2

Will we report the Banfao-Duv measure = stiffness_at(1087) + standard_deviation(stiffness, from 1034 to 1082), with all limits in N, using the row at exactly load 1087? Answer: 53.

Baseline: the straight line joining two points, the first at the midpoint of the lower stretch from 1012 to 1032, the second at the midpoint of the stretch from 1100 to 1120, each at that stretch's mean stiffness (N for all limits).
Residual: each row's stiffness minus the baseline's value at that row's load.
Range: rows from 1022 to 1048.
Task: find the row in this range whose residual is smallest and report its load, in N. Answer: 1029 N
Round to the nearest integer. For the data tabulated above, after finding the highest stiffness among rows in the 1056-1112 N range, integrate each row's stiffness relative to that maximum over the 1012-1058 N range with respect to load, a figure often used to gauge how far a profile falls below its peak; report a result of -1014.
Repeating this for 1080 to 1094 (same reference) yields -853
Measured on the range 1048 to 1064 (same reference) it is -289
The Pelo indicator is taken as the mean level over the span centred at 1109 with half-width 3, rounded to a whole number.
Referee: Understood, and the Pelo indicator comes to 107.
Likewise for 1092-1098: 62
